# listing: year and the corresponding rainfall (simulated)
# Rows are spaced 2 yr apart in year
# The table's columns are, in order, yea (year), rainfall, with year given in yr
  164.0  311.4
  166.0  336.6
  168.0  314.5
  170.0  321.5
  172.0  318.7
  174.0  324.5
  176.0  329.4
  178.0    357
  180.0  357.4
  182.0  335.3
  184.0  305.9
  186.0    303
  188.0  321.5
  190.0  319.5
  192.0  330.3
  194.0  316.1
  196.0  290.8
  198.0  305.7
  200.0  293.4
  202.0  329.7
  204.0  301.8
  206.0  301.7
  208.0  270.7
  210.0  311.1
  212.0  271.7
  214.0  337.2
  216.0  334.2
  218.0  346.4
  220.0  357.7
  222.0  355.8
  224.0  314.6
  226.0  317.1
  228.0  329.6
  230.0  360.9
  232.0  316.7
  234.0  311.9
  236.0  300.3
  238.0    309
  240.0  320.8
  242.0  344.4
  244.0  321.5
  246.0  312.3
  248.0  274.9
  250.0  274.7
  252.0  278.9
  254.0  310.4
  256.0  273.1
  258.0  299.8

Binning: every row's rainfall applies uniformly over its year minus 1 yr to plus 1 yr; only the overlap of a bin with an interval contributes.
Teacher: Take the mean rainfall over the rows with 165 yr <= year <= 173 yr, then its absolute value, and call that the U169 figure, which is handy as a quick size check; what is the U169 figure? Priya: 323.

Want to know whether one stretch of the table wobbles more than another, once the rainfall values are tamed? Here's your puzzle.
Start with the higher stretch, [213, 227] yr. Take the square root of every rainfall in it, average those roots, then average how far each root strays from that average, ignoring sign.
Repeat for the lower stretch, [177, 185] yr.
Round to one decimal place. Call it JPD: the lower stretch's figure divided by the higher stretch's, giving 1.4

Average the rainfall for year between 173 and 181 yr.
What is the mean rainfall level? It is 342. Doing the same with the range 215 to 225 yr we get 342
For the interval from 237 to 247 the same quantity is 322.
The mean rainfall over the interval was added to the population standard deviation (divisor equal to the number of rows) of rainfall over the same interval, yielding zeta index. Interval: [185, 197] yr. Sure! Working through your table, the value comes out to 327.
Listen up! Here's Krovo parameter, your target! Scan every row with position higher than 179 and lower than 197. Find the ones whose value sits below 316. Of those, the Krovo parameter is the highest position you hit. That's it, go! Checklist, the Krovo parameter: 196.0 yr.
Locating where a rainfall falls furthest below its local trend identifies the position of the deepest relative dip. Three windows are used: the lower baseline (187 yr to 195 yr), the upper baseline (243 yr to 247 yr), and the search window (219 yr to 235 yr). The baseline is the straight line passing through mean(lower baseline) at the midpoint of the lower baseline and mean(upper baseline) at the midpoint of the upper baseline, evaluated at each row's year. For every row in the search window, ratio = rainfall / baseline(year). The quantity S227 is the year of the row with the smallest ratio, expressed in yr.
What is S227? 234.0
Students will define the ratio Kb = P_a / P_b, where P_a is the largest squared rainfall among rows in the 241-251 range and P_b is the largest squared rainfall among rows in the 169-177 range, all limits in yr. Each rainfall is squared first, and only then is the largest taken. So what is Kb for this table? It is 1.09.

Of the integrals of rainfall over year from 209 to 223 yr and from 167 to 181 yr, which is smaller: 4628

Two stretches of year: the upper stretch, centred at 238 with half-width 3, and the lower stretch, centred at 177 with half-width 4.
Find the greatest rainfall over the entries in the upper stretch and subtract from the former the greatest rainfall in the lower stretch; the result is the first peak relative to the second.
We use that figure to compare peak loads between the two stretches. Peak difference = -37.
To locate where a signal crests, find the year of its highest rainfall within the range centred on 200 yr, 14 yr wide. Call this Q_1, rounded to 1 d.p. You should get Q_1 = 202.0 yr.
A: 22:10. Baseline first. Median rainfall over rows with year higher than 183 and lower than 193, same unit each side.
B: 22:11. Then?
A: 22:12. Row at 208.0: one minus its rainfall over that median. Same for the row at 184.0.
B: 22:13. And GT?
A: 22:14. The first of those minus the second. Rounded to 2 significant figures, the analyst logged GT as 0.11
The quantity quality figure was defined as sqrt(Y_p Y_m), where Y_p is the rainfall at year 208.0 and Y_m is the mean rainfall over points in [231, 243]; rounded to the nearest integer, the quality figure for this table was 293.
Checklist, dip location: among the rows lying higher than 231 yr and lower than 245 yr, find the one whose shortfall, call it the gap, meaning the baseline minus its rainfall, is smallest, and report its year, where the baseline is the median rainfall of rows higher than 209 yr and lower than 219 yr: 242.0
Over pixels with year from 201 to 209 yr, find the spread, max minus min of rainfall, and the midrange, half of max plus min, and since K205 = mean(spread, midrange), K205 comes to 180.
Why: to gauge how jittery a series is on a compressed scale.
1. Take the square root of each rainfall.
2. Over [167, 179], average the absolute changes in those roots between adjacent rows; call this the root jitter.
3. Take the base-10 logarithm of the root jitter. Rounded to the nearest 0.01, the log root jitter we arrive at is -0.58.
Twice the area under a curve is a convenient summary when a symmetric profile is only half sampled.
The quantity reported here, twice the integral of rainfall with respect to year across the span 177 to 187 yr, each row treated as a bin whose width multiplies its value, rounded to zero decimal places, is 6634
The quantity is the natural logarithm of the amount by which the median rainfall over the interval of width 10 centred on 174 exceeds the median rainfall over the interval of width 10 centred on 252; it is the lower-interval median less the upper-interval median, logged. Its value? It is 3.9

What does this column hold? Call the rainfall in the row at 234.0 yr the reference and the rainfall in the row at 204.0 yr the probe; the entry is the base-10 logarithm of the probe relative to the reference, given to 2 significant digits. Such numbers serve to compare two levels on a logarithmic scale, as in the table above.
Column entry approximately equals -0.014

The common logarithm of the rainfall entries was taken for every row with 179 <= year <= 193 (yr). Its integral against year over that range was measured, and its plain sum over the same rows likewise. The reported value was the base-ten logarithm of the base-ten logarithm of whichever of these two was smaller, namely 0.0951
